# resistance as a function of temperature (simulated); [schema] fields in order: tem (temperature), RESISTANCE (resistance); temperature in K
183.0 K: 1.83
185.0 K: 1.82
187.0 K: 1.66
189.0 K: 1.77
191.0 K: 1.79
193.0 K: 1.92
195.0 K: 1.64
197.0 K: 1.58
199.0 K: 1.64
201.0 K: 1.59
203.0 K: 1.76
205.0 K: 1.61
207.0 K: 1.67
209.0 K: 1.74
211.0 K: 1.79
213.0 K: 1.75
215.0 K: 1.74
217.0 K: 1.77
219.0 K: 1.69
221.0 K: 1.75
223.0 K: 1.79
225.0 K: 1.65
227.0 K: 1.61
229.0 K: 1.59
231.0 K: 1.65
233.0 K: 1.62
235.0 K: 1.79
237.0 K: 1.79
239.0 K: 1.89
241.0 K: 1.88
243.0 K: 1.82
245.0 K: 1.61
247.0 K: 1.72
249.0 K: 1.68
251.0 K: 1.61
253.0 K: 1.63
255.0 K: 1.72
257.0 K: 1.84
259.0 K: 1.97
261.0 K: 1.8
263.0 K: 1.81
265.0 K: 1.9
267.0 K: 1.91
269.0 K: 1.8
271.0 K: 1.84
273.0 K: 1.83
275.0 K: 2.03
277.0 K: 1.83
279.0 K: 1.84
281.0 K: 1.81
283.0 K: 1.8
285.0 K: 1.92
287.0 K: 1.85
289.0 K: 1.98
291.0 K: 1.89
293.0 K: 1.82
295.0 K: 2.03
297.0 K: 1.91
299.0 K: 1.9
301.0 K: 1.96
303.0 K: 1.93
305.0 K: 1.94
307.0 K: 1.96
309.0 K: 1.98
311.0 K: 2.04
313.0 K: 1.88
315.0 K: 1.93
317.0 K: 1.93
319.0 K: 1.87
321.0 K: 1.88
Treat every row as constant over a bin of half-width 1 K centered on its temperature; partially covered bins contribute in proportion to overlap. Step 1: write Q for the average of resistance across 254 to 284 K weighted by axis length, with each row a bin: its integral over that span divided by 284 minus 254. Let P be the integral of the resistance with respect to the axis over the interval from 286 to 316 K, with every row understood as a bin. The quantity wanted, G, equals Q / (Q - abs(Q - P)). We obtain -0.0340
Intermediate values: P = 58.0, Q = 1.85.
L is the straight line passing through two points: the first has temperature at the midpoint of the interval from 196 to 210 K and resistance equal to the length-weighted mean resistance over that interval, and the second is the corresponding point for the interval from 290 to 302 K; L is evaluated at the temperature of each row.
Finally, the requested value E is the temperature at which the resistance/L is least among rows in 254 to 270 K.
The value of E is 255.0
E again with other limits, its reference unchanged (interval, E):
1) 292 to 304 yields 293.0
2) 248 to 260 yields 251.0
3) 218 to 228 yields 227.0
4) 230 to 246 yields 245.0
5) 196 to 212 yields 201.0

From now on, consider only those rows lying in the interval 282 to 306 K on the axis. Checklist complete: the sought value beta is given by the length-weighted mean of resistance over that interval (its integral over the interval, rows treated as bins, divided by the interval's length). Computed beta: 1.91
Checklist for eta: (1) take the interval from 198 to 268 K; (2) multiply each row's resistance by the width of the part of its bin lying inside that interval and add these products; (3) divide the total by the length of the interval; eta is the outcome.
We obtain 1.74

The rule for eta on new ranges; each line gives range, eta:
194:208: 1.64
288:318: 1.94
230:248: 1.75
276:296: 1.88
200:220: 1.71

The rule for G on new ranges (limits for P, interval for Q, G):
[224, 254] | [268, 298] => -0.0397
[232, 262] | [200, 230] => -0.0345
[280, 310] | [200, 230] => -0.0315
